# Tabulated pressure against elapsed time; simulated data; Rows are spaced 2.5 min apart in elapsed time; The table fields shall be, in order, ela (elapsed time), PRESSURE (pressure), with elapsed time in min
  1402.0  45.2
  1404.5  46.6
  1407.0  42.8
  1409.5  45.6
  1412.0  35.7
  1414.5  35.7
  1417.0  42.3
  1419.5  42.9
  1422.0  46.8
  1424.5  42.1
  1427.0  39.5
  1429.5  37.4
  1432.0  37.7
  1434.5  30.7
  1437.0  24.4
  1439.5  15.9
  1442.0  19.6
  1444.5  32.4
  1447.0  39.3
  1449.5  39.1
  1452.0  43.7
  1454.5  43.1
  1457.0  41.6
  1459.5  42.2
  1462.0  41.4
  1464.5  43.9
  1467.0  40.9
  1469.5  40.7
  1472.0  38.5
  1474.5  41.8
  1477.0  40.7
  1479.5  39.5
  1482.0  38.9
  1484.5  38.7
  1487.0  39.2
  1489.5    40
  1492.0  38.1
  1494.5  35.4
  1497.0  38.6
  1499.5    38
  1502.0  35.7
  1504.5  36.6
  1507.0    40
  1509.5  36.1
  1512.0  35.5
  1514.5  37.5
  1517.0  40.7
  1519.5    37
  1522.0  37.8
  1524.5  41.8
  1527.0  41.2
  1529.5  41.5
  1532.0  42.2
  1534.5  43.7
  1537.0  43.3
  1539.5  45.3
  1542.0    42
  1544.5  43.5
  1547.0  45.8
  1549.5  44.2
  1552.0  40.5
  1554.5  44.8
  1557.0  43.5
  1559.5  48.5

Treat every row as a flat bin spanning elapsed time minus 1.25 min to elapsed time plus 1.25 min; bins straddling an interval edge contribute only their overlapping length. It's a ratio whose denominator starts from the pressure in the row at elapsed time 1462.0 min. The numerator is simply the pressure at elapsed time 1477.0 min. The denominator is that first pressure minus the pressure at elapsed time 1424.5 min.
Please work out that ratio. -58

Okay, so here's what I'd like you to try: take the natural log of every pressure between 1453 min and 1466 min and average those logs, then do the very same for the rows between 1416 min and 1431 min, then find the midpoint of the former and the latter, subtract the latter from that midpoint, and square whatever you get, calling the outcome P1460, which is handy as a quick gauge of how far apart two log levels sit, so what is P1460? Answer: 0.0001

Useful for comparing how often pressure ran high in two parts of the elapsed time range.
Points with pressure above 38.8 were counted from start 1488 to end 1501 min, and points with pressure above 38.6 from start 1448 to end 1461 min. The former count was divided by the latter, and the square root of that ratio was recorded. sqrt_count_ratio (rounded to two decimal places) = 0.45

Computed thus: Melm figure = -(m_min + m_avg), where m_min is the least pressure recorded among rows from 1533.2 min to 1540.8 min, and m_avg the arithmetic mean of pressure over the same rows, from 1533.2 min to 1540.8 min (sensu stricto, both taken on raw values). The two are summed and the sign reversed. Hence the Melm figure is -87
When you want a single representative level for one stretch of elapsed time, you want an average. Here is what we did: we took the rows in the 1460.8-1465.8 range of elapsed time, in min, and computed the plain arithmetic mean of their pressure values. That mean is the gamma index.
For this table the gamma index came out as 42.6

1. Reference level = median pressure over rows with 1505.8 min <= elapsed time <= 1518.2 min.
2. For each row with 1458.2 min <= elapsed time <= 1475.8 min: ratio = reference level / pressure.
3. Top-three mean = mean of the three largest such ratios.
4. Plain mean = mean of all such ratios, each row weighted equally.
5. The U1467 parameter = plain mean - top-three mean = -0.029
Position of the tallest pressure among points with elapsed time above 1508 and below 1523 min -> 1517.0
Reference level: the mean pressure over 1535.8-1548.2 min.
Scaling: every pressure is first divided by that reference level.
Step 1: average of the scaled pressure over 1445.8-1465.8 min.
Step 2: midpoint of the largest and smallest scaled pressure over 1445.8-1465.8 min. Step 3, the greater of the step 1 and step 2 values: 0.950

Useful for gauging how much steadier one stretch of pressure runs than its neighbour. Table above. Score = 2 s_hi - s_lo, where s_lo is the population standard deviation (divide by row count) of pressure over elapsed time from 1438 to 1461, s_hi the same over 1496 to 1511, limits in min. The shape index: -7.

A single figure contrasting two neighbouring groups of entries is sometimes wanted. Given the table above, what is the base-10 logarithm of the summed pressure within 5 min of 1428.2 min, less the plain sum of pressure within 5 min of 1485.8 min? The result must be -155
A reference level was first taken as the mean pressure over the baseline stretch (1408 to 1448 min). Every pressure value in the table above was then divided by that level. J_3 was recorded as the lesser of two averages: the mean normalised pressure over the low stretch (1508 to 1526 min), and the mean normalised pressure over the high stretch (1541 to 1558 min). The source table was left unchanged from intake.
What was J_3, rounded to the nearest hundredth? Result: 1.07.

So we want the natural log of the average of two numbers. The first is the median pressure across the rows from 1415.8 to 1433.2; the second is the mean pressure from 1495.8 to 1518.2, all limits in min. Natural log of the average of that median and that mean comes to 3.69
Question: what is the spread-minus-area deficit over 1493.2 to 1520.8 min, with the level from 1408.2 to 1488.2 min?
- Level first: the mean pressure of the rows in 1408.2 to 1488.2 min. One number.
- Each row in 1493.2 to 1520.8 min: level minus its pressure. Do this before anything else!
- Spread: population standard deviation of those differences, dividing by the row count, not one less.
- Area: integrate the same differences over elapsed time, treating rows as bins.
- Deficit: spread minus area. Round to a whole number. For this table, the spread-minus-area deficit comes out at -21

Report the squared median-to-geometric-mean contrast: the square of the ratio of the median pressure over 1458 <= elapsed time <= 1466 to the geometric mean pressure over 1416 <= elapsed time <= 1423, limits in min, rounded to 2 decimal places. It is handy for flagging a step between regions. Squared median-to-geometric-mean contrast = 0.92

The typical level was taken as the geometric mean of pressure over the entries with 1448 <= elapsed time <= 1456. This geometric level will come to 41.9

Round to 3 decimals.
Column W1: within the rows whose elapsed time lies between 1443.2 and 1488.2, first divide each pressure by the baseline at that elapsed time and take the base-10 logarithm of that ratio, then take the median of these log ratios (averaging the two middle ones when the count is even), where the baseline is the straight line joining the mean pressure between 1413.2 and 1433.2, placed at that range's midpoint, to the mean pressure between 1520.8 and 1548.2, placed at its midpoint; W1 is -0.008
